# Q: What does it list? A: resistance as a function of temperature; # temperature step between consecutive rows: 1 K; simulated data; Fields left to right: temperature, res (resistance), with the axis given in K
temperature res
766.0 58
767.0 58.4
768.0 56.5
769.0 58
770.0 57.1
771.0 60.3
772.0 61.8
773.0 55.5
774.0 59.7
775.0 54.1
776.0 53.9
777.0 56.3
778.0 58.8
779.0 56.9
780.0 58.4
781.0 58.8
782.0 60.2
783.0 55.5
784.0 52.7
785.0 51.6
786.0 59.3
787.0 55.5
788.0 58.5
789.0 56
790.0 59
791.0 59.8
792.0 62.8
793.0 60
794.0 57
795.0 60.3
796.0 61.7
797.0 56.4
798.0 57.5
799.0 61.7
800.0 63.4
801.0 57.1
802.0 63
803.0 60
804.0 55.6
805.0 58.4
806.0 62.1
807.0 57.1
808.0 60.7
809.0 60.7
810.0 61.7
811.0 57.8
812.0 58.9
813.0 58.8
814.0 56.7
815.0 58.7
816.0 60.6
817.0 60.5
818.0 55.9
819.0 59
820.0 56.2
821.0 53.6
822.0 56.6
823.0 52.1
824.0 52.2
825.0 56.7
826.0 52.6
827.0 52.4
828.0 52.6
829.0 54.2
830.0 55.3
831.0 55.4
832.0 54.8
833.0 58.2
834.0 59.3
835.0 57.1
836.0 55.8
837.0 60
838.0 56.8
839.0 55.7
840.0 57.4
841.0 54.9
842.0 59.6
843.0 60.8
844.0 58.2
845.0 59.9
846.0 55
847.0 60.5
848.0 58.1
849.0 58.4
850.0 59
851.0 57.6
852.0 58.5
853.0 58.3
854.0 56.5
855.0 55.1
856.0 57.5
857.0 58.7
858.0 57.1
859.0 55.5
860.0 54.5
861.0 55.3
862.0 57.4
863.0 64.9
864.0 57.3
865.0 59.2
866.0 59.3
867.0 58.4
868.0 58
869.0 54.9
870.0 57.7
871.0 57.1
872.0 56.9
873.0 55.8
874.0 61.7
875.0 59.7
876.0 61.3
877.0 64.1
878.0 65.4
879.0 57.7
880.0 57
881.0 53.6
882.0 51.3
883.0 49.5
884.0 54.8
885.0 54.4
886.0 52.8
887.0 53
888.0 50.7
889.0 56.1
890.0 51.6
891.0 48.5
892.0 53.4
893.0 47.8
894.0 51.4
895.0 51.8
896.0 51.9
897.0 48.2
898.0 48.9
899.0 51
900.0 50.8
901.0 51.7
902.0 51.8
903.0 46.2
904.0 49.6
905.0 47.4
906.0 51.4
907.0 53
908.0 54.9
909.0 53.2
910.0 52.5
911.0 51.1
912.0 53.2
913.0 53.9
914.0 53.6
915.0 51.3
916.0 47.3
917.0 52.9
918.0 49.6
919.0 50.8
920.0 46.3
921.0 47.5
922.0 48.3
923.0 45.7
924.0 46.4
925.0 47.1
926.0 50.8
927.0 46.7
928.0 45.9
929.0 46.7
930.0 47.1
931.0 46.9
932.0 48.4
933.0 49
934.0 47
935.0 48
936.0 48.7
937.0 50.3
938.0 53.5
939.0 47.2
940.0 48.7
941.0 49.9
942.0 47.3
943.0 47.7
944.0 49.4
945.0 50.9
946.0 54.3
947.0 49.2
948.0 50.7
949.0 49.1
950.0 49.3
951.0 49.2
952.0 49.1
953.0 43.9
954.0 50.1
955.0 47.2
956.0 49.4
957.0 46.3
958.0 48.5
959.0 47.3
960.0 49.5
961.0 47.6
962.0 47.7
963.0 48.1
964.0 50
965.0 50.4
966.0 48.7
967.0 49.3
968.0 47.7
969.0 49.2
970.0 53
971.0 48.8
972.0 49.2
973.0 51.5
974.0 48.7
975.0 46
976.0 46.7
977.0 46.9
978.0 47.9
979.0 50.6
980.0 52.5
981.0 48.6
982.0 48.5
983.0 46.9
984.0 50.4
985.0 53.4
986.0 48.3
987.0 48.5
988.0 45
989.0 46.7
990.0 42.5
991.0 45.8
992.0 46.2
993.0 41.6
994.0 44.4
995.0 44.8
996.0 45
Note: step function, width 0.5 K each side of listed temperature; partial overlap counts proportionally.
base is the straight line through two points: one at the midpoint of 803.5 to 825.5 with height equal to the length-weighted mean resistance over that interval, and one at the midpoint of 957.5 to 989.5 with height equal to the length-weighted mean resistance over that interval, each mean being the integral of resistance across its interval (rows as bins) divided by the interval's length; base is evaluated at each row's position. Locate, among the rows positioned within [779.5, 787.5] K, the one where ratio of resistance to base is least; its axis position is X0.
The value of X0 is 785.0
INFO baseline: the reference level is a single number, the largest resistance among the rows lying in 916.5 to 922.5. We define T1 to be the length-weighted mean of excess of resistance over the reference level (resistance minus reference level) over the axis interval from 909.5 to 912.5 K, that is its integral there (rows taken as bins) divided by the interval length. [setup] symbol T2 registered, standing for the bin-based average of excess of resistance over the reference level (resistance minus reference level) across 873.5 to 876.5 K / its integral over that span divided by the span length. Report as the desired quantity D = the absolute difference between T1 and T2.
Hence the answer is 8.6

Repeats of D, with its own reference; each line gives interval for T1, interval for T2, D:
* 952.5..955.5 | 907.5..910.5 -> 6.5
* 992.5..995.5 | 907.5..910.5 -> 9.9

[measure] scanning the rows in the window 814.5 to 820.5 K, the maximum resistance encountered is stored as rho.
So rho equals 60.6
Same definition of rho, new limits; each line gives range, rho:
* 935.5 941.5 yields 53.5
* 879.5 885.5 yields 57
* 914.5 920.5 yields 52.9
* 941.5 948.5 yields 54.3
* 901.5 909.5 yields 54.9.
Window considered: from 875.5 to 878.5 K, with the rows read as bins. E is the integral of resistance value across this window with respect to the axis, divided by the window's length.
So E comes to 63.6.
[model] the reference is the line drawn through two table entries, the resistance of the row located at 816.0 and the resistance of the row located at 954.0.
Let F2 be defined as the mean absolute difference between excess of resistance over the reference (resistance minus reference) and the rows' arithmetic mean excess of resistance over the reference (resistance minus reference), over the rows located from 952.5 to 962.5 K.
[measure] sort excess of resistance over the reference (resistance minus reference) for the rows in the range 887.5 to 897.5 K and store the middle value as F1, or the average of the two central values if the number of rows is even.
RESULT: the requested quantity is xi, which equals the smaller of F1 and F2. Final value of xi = -3.3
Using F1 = -3.3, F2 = 1.35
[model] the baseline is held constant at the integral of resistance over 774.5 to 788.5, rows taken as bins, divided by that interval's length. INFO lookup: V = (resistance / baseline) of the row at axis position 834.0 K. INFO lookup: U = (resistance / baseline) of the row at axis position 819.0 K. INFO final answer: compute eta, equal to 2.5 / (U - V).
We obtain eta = -471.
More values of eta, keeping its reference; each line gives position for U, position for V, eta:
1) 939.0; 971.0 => -88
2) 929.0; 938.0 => -21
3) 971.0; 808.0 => -12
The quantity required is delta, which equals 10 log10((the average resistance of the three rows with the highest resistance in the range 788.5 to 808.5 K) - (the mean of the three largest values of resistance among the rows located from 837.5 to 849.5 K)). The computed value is 4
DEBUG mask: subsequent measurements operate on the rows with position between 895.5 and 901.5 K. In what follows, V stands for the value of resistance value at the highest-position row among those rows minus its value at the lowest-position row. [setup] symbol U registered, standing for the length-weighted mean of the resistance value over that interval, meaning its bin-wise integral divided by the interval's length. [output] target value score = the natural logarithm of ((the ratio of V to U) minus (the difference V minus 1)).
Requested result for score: 0.18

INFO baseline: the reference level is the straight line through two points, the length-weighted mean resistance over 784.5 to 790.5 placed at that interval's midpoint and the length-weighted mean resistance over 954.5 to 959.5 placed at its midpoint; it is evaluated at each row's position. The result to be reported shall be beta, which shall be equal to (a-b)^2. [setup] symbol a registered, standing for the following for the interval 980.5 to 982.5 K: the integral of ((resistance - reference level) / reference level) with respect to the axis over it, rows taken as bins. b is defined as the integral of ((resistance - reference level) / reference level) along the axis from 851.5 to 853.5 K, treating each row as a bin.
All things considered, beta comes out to 0.0108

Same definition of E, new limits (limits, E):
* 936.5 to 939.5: 50.3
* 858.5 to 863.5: 57.5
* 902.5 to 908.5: 50.4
